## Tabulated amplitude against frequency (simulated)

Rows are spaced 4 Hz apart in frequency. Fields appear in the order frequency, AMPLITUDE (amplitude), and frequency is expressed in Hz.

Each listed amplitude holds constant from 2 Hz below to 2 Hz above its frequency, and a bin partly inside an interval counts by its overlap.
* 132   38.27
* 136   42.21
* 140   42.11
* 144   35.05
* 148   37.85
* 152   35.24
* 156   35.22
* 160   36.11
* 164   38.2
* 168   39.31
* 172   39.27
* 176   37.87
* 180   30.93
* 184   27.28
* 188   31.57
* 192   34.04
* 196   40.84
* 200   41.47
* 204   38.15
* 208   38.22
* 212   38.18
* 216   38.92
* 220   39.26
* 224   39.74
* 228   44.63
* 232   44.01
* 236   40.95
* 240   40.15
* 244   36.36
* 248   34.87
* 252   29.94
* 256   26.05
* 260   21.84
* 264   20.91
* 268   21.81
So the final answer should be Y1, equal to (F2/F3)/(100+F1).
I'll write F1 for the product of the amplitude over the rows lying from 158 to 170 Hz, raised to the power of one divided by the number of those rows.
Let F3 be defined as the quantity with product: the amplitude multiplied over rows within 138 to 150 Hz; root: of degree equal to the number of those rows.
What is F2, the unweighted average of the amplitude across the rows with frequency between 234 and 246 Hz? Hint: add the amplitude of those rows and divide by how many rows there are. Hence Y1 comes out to 0.0074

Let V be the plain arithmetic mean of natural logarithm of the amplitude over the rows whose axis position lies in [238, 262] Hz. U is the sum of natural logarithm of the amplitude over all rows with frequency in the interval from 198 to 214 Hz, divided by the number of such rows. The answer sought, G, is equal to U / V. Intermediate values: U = 3.66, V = 3.43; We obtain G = 1.07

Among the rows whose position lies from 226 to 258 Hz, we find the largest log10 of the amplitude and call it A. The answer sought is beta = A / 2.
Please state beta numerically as 0.82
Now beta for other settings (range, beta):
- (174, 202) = 0.81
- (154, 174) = 0.80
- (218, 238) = 0.82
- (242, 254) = 0.78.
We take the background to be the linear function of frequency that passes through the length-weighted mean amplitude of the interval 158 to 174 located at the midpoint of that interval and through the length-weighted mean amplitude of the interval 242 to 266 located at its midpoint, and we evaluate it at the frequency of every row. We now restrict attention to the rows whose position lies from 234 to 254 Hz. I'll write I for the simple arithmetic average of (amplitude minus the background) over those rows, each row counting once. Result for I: 7.0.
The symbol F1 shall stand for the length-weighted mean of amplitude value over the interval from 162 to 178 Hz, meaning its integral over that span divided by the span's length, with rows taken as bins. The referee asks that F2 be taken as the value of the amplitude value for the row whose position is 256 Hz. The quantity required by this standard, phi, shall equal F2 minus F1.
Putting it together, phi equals -13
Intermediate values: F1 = 38.7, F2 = 26.05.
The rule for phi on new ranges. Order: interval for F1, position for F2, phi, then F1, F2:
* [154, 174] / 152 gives -2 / 37.6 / 35.24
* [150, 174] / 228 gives 7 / 37.2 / 44.63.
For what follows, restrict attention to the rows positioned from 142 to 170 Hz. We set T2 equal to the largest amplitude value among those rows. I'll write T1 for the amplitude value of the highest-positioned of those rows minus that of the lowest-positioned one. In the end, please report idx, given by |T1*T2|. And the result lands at 167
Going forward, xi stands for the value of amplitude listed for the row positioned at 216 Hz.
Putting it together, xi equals 38.92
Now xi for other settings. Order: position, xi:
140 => 42.11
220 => 39.26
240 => 40.15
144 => 35.05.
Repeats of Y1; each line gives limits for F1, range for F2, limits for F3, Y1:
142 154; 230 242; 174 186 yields 0.0097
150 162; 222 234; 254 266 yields 0.0138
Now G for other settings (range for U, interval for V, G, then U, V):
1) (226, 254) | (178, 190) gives 1.07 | 3.65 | 3.40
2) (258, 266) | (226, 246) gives 0.82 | 3.06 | 3.72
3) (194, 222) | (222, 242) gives 0.98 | 3.67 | 3.73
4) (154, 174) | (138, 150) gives 1.00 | 3.63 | 3.64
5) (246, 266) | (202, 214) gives 0.90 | 3.27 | 3.64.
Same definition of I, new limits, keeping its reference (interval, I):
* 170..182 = -1.1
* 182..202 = -0.3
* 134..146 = -1.4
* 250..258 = -0.3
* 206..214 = 4.9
